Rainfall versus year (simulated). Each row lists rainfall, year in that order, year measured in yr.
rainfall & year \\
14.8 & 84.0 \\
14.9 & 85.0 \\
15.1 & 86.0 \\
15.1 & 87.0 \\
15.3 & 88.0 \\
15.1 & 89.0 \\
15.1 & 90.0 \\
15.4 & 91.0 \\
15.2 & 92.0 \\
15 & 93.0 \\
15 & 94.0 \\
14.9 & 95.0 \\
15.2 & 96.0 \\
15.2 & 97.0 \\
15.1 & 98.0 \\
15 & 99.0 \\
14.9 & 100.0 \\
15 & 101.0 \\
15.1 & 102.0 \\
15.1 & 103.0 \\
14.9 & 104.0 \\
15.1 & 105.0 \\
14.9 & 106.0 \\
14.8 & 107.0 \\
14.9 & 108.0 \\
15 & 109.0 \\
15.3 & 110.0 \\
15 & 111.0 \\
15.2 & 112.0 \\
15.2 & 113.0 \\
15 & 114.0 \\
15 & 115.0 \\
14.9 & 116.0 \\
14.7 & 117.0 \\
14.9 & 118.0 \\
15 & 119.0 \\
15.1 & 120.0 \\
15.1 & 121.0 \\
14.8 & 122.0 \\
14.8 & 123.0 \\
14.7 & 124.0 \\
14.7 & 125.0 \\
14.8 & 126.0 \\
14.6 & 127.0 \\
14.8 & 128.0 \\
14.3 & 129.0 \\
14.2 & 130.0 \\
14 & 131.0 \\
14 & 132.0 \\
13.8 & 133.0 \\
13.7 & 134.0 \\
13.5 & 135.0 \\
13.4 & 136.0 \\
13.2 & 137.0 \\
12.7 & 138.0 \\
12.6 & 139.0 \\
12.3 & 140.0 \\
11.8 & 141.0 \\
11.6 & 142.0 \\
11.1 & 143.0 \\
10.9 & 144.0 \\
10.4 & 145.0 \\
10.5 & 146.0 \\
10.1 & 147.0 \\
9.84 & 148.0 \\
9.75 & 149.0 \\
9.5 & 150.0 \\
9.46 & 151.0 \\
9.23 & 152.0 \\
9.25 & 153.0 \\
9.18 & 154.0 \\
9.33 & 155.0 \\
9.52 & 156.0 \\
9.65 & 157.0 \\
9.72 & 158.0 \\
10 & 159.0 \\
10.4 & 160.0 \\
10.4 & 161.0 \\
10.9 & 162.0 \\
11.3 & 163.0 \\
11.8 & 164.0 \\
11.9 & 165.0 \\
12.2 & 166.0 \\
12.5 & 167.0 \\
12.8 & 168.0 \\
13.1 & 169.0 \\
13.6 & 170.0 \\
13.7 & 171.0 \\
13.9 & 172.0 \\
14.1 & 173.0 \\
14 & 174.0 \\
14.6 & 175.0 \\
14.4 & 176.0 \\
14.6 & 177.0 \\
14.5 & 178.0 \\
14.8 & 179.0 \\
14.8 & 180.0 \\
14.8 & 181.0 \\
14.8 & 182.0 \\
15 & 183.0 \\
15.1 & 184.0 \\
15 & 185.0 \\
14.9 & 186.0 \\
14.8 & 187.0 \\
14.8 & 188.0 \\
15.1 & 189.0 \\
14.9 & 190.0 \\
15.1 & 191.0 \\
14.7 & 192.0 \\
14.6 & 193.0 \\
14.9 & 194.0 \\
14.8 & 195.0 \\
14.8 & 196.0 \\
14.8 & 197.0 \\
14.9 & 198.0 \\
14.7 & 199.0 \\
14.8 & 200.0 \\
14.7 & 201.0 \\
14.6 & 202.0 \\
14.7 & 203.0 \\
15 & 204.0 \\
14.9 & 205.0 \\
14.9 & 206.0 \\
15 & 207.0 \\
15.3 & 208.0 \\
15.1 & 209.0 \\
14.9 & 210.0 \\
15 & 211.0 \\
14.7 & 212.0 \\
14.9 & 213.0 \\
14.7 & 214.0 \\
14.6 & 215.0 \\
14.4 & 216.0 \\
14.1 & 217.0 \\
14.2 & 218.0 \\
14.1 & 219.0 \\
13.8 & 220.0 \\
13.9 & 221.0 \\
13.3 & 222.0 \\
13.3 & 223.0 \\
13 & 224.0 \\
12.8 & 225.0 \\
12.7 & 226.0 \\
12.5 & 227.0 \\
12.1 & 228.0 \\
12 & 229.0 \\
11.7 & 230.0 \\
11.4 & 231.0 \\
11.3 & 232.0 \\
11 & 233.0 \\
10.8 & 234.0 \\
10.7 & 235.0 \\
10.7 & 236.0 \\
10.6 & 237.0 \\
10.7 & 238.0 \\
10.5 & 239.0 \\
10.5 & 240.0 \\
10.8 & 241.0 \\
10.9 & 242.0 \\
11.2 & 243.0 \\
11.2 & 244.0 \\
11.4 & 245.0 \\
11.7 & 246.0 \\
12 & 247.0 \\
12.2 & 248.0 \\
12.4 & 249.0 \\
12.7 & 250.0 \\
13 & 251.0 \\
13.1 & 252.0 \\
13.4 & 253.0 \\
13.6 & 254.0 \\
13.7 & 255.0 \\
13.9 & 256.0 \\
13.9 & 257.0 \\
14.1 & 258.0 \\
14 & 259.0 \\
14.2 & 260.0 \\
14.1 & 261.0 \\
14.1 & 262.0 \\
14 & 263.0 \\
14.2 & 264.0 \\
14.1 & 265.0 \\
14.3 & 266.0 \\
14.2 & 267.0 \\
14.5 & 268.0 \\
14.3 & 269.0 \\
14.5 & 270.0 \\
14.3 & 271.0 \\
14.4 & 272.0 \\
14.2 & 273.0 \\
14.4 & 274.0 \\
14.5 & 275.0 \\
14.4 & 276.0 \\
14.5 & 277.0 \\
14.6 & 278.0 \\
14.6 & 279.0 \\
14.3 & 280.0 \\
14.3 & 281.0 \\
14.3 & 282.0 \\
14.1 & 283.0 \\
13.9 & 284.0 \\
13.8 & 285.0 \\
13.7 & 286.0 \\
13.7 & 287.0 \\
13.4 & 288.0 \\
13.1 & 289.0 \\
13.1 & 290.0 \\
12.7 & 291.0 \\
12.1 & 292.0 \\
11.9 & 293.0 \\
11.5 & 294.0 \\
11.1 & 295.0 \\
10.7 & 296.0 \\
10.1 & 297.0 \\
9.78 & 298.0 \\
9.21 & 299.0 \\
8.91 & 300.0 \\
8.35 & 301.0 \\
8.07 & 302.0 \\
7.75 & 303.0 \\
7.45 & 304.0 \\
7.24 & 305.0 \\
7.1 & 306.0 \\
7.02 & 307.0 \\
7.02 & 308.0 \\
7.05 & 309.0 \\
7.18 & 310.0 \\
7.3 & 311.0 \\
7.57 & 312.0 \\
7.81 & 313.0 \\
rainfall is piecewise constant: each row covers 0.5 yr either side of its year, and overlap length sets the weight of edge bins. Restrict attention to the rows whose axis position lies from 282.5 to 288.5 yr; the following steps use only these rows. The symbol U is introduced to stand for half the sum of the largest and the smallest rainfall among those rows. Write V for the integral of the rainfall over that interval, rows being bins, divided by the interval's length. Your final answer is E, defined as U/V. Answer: 1.00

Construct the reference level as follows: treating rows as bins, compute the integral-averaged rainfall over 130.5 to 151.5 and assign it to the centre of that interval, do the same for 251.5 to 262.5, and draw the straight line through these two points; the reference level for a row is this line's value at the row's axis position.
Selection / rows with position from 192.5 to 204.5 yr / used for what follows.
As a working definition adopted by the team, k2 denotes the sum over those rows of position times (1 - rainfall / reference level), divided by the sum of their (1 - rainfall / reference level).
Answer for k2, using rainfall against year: 198.4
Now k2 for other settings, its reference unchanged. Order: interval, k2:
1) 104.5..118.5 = 111.4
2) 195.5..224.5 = 206.8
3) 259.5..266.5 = 262.9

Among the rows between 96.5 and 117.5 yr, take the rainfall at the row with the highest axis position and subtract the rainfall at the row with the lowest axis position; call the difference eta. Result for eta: -0.5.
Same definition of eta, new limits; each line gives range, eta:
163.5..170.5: 1.8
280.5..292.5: -2.2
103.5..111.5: 0.1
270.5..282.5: 0.0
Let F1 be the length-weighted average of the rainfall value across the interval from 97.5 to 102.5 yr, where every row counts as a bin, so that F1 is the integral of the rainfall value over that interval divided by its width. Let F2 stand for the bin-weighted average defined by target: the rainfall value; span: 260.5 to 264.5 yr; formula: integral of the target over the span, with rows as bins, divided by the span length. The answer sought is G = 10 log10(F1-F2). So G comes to -0.4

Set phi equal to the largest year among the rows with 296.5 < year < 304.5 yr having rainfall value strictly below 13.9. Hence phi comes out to 304.0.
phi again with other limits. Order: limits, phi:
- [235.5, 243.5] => 243.0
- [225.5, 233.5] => 233.0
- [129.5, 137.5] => 137.0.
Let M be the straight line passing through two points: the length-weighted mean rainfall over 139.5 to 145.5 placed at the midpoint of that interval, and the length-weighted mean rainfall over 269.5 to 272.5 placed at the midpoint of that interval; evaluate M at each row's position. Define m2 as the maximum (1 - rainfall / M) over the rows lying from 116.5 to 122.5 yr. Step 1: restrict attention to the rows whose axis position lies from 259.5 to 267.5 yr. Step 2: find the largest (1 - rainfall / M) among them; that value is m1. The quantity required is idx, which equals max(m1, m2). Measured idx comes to 0.01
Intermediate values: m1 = 0.0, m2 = -0.4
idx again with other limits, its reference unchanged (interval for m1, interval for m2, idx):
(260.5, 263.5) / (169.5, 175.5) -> 0.01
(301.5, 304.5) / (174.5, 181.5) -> 0.51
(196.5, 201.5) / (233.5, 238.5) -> 0.22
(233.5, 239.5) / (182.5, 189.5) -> 0.23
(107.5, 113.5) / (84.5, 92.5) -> -0.41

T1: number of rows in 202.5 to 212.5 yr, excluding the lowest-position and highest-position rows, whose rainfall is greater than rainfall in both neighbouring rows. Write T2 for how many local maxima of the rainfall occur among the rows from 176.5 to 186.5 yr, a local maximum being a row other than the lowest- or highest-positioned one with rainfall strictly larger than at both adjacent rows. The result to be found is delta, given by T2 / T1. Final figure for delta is 0.3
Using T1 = 3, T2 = 1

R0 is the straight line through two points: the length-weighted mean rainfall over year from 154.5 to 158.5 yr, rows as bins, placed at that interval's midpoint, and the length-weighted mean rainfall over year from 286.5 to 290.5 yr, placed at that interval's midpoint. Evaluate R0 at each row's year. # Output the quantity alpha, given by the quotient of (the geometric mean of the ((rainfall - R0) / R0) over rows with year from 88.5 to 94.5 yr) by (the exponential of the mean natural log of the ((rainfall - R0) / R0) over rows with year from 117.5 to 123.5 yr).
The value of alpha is 1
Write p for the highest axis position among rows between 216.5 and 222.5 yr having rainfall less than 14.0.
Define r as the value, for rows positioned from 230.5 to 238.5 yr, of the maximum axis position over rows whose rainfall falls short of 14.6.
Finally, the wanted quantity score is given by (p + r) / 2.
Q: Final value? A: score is 230 yr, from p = 222.0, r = 238.0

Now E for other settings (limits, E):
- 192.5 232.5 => 0.95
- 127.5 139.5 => 1.00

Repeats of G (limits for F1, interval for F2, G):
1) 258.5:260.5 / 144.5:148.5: 5.9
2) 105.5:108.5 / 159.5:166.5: 5.6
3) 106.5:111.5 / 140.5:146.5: 6.0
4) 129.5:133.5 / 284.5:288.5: -4.6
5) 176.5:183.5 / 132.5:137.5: 0.9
